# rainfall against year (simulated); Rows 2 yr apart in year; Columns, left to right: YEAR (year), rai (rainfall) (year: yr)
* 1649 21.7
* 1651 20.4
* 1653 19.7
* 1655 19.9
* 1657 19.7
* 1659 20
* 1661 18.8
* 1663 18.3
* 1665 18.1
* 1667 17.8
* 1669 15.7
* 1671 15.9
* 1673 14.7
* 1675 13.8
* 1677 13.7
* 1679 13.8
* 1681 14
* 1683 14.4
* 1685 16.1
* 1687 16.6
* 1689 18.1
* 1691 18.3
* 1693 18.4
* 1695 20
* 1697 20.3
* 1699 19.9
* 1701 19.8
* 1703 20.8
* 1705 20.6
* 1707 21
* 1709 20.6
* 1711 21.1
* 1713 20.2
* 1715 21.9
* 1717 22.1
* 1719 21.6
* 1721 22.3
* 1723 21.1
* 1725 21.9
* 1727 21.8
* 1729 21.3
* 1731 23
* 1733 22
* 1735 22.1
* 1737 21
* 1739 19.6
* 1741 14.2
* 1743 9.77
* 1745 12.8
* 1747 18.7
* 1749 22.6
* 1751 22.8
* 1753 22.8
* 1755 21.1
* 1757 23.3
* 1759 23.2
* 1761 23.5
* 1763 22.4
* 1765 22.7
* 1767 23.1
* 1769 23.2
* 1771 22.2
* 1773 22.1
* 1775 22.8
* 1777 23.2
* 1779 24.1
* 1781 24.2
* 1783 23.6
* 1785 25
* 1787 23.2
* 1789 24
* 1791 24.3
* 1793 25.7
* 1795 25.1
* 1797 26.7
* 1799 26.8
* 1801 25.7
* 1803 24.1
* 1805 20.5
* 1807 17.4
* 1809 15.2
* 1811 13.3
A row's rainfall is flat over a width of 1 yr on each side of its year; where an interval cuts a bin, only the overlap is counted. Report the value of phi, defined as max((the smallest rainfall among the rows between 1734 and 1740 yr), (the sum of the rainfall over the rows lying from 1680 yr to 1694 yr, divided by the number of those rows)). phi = 20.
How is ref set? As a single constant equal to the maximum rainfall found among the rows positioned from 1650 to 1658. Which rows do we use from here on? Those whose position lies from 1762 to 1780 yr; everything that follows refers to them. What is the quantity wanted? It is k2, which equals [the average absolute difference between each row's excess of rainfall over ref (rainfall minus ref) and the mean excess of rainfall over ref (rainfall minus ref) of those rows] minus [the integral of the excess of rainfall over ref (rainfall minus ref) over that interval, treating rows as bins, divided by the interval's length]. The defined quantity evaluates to -2.0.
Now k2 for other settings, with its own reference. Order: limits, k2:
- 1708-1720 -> -0.2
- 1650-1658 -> 0.7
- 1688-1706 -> 1.7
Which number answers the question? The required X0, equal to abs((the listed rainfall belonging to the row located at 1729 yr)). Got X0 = 21.3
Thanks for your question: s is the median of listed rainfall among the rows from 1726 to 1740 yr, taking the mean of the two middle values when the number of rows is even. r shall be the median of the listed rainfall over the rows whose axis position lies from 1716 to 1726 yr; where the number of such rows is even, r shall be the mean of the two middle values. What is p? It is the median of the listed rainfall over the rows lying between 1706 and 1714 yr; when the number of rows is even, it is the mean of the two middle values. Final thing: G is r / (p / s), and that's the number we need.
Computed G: 23.0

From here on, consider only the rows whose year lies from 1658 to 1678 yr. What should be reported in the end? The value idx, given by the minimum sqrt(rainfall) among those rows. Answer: 3.70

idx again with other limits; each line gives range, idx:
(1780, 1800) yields 4.82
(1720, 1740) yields 4.43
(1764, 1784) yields 4.70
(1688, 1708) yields 4.25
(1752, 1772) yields 4.59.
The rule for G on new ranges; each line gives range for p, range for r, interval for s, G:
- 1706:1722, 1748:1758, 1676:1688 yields 15.2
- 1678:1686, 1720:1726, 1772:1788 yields 36.1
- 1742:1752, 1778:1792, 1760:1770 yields 29.8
